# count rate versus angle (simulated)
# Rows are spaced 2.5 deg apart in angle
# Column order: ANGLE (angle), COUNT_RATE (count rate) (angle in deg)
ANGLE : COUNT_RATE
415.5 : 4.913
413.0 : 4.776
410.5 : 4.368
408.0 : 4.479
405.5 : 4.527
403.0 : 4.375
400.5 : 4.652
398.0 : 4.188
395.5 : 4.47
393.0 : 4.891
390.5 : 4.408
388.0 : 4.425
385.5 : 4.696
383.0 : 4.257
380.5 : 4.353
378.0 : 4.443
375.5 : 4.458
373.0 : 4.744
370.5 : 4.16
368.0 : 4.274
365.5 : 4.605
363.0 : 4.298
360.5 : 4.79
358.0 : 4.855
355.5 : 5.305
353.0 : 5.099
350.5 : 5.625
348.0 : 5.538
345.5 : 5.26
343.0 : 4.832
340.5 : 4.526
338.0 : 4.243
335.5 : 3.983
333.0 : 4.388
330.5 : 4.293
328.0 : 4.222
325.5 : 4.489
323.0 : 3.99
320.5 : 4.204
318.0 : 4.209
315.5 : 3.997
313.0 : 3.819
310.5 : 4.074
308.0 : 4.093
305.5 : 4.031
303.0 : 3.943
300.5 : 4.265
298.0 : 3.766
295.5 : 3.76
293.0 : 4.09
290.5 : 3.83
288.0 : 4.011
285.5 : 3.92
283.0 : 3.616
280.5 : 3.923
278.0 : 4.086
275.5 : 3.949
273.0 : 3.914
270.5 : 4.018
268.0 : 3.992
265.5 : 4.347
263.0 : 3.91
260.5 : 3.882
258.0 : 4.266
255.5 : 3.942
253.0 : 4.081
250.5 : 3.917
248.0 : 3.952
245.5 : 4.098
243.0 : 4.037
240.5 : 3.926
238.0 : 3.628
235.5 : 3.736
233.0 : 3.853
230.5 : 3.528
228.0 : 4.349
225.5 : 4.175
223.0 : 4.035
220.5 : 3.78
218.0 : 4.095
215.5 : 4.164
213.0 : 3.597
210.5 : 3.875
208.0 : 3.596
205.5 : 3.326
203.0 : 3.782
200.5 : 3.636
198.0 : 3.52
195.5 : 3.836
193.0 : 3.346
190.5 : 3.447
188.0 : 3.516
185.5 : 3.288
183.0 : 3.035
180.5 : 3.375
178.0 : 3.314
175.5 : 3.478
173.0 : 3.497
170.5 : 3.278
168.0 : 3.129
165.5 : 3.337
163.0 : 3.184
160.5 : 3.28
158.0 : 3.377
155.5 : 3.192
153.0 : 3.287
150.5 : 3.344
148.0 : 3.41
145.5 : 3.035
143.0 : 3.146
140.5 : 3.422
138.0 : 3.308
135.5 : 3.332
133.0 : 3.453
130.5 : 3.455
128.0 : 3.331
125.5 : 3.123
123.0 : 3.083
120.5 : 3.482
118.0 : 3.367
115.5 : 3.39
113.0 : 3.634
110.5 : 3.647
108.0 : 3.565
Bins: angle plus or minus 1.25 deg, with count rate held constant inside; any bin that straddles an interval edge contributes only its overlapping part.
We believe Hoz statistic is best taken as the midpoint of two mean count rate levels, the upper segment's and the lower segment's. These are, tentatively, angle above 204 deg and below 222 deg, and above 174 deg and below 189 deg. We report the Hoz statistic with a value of 3.6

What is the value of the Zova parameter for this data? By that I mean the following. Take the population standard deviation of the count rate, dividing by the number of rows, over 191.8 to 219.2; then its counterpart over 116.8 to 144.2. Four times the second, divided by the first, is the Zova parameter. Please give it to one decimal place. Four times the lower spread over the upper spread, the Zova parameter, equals 2.1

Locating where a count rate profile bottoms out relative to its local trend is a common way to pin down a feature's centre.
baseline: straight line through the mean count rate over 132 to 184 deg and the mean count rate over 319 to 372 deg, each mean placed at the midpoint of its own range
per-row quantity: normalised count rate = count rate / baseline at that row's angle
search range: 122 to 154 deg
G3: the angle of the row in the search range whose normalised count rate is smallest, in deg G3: 145.5 deg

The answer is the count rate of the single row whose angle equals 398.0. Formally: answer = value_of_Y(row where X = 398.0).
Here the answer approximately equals 4.188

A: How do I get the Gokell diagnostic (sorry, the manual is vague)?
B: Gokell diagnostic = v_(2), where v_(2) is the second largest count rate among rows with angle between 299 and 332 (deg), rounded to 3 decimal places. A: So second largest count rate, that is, 4.293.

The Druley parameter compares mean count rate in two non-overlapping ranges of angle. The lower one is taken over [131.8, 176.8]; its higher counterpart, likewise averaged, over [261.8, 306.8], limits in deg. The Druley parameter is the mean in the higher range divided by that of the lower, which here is 1.20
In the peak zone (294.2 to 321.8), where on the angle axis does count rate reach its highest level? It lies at 300.5 deg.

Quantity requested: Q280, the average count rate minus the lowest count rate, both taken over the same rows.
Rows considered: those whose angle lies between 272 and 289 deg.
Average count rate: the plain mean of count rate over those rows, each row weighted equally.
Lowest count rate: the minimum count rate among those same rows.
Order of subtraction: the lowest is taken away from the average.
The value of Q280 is 0.30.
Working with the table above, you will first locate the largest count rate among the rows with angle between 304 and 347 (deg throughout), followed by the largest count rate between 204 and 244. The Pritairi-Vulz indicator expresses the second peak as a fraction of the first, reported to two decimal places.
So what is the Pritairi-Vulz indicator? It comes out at 0.83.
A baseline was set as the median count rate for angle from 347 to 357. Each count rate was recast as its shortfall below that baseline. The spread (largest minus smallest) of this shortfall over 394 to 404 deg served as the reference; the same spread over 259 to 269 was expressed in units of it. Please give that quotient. 1.0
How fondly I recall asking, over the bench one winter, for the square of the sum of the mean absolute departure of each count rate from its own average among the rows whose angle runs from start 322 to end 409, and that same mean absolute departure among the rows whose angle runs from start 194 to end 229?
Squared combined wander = 0.30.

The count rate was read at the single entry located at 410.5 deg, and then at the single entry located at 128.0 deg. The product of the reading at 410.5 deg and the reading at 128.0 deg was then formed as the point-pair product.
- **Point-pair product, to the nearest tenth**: 14.5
